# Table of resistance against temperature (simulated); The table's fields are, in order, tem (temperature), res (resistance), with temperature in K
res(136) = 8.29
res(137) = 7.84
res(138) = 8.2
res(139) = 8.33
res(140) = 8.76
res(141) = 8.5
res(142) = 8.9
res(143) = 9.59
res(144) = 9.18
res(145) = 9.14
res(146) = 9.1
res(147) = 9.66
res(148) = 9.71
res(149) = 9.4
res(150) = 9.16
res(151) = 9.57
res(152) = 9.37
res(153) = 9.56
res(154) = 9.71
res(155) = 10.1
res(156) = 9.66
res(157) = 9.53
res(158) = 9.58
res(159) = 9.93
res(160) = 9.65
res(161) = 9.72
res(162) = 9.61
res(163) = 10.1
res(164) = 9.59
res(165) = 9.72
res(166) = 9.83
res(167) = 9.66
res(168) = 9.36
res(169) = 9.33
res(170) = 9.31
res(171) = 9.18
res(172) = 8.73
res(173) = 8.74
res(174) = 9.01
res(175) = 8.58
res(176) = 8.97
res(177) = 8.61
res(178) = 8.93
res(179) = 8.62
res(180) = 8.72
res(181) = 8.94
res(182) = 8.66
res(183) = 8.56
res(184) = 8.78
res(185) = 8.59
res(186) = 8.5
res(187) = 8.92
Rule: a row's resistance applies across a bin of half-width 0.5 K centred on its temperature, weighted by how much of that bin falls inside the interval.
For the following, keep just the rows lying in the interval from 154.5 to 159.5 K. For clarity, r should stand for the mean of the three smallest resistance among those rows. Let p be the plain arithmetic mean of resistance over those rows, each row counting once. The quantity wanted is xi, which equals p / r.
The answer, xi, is 1.02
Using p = 9.8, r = 9.6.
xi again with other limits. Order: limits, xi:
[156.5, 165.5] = 1.02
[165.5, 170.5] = 1.02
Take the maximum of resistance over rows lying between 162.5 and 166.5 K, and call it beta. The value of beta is 10.1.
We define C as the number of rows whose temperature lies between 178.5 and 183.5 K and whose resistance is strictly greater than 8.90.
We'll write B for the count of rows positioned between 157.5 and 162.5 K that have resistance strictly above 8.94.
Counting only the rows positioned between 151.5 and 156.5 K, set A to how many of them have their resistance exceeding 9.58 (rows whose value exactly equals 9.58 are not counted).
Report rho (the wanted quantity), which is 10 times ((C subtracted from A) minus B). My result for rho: -30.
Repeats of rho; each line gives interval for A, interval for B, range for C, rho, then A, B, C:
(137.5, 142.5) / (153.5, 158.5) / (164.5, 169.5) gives -100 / 0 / 5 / 5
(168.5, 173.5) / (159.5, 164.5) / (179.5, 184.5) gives -60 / 0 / 5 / 1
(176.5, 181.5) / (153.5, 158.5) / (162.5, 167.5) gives -100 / 0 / 5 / 5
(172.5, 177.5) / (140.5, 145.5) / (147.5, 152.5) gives -80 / 0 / 3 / 5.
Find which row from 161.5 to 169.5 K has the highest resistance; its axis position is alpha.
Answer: 163 K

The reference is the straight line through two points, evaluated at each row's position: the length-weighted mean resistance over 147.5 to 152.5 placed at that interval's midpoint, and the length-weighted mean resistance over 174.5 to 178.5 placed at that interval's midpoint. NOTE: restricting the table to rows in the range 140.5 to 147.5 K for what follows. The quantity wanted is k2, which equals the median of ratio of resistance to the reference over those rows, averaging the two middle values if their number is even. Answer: 0.96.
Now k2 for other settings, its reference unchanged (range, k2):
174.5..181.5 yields 1.00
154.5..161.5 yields 1.05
